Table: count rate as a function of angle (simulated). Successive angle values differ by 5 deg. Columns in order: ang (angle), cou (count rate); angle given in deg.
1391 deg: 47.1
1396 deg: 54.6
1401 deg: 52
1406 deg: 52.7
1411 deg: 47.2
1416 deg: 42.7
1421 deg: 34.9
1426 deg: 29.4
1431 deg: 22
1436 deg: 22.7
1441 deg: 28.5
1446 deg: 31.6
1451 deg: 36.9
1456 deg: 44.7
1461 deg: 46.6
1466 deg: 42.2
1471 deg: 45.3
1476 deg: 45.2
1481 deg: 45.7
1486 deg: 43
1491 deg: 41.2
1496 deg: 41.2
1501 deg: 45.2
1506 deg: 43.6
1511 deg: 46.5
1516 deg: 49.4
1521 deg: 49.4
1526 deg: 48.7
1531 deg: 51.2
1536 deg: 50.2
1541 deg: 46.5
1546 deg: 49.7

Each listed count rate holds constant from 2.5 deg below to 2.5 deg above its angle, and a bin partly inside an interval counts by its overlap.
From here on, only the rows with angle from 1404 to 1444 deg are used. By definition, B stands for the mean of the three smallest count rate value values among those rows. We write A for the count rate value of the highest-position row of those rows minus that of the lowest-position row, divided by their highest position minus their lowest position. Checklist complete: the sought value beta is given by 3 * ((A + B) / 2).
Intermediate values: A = -0.69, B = 24.4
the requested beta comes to 36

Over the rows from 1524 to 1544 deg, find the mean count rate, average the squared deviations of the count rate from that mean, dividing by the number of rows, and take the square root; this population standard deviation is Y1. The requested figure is 1.8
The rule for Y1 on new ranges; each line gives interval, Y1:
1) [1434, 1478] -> 8.2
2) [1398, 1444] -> 11.4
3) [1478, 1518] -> 2.6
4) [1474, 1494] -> 1.8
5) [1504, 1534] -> 2.5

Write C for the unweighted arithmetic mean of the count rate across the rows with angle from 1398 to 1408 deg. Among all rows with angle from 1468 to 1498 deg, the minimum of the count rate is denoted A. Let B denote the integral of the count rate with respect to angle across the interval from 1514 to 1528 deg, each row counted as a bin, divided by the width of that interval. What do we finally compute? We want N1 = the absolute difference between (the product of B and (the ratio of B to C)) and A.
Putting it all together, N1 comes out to 5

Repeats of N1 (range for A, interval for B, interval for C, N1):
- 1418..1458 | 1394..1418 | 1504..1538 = 29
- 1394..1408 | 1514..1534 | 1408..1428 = 12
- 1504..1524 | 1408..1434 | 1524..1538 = 19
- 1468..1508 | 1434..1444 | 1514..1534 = 28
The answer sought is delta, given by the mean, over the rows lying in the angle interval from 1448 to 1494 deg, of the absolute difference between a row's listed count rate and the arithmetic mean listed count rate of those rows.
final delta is 2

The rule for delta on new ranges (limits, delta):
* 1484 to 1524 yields 3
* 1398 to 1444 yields 10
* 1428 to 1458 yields 7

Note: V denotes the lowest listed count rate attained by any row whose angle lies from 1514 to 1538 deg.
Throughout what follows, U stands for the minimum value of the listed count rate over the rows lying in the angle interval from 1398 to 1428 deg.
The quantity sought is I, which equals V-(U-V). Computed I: 68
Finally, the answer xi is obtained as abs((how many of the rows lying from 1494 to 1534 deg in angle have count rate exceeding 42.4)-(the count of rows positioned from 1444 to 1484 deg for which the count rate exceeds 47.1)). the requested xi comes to 7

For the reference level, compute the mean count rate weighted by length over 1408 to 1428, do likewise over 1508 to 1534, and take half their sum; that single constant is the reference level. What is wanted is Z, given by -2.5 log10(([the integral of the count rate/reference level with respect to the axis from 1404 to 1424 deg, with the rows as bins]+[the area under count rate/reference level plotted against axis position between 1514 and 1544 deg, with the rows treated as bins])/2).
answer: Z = -3.57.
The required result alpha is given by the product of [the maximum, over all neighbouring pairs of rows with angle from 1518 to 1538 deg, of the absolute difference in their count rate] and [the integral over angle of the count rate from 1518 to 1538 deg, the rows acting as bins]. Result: 2493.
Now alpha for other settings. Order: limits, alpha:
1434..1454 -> 3535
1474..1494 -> 2358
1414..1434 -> 4953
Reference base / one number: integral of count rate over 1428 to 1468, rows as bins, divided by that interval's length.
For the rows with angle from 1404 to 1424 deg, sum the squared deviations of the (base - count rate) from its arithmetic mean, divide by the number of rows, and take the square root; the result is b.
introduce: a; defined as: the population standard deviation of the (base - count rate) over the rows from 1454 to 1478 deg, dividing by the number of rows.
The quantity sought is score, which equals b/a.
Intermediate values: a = 1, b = 6.5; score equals 5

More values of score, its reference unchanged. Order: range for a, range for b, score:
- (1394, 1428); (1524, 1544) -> 0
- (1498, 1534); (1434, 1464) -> 3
